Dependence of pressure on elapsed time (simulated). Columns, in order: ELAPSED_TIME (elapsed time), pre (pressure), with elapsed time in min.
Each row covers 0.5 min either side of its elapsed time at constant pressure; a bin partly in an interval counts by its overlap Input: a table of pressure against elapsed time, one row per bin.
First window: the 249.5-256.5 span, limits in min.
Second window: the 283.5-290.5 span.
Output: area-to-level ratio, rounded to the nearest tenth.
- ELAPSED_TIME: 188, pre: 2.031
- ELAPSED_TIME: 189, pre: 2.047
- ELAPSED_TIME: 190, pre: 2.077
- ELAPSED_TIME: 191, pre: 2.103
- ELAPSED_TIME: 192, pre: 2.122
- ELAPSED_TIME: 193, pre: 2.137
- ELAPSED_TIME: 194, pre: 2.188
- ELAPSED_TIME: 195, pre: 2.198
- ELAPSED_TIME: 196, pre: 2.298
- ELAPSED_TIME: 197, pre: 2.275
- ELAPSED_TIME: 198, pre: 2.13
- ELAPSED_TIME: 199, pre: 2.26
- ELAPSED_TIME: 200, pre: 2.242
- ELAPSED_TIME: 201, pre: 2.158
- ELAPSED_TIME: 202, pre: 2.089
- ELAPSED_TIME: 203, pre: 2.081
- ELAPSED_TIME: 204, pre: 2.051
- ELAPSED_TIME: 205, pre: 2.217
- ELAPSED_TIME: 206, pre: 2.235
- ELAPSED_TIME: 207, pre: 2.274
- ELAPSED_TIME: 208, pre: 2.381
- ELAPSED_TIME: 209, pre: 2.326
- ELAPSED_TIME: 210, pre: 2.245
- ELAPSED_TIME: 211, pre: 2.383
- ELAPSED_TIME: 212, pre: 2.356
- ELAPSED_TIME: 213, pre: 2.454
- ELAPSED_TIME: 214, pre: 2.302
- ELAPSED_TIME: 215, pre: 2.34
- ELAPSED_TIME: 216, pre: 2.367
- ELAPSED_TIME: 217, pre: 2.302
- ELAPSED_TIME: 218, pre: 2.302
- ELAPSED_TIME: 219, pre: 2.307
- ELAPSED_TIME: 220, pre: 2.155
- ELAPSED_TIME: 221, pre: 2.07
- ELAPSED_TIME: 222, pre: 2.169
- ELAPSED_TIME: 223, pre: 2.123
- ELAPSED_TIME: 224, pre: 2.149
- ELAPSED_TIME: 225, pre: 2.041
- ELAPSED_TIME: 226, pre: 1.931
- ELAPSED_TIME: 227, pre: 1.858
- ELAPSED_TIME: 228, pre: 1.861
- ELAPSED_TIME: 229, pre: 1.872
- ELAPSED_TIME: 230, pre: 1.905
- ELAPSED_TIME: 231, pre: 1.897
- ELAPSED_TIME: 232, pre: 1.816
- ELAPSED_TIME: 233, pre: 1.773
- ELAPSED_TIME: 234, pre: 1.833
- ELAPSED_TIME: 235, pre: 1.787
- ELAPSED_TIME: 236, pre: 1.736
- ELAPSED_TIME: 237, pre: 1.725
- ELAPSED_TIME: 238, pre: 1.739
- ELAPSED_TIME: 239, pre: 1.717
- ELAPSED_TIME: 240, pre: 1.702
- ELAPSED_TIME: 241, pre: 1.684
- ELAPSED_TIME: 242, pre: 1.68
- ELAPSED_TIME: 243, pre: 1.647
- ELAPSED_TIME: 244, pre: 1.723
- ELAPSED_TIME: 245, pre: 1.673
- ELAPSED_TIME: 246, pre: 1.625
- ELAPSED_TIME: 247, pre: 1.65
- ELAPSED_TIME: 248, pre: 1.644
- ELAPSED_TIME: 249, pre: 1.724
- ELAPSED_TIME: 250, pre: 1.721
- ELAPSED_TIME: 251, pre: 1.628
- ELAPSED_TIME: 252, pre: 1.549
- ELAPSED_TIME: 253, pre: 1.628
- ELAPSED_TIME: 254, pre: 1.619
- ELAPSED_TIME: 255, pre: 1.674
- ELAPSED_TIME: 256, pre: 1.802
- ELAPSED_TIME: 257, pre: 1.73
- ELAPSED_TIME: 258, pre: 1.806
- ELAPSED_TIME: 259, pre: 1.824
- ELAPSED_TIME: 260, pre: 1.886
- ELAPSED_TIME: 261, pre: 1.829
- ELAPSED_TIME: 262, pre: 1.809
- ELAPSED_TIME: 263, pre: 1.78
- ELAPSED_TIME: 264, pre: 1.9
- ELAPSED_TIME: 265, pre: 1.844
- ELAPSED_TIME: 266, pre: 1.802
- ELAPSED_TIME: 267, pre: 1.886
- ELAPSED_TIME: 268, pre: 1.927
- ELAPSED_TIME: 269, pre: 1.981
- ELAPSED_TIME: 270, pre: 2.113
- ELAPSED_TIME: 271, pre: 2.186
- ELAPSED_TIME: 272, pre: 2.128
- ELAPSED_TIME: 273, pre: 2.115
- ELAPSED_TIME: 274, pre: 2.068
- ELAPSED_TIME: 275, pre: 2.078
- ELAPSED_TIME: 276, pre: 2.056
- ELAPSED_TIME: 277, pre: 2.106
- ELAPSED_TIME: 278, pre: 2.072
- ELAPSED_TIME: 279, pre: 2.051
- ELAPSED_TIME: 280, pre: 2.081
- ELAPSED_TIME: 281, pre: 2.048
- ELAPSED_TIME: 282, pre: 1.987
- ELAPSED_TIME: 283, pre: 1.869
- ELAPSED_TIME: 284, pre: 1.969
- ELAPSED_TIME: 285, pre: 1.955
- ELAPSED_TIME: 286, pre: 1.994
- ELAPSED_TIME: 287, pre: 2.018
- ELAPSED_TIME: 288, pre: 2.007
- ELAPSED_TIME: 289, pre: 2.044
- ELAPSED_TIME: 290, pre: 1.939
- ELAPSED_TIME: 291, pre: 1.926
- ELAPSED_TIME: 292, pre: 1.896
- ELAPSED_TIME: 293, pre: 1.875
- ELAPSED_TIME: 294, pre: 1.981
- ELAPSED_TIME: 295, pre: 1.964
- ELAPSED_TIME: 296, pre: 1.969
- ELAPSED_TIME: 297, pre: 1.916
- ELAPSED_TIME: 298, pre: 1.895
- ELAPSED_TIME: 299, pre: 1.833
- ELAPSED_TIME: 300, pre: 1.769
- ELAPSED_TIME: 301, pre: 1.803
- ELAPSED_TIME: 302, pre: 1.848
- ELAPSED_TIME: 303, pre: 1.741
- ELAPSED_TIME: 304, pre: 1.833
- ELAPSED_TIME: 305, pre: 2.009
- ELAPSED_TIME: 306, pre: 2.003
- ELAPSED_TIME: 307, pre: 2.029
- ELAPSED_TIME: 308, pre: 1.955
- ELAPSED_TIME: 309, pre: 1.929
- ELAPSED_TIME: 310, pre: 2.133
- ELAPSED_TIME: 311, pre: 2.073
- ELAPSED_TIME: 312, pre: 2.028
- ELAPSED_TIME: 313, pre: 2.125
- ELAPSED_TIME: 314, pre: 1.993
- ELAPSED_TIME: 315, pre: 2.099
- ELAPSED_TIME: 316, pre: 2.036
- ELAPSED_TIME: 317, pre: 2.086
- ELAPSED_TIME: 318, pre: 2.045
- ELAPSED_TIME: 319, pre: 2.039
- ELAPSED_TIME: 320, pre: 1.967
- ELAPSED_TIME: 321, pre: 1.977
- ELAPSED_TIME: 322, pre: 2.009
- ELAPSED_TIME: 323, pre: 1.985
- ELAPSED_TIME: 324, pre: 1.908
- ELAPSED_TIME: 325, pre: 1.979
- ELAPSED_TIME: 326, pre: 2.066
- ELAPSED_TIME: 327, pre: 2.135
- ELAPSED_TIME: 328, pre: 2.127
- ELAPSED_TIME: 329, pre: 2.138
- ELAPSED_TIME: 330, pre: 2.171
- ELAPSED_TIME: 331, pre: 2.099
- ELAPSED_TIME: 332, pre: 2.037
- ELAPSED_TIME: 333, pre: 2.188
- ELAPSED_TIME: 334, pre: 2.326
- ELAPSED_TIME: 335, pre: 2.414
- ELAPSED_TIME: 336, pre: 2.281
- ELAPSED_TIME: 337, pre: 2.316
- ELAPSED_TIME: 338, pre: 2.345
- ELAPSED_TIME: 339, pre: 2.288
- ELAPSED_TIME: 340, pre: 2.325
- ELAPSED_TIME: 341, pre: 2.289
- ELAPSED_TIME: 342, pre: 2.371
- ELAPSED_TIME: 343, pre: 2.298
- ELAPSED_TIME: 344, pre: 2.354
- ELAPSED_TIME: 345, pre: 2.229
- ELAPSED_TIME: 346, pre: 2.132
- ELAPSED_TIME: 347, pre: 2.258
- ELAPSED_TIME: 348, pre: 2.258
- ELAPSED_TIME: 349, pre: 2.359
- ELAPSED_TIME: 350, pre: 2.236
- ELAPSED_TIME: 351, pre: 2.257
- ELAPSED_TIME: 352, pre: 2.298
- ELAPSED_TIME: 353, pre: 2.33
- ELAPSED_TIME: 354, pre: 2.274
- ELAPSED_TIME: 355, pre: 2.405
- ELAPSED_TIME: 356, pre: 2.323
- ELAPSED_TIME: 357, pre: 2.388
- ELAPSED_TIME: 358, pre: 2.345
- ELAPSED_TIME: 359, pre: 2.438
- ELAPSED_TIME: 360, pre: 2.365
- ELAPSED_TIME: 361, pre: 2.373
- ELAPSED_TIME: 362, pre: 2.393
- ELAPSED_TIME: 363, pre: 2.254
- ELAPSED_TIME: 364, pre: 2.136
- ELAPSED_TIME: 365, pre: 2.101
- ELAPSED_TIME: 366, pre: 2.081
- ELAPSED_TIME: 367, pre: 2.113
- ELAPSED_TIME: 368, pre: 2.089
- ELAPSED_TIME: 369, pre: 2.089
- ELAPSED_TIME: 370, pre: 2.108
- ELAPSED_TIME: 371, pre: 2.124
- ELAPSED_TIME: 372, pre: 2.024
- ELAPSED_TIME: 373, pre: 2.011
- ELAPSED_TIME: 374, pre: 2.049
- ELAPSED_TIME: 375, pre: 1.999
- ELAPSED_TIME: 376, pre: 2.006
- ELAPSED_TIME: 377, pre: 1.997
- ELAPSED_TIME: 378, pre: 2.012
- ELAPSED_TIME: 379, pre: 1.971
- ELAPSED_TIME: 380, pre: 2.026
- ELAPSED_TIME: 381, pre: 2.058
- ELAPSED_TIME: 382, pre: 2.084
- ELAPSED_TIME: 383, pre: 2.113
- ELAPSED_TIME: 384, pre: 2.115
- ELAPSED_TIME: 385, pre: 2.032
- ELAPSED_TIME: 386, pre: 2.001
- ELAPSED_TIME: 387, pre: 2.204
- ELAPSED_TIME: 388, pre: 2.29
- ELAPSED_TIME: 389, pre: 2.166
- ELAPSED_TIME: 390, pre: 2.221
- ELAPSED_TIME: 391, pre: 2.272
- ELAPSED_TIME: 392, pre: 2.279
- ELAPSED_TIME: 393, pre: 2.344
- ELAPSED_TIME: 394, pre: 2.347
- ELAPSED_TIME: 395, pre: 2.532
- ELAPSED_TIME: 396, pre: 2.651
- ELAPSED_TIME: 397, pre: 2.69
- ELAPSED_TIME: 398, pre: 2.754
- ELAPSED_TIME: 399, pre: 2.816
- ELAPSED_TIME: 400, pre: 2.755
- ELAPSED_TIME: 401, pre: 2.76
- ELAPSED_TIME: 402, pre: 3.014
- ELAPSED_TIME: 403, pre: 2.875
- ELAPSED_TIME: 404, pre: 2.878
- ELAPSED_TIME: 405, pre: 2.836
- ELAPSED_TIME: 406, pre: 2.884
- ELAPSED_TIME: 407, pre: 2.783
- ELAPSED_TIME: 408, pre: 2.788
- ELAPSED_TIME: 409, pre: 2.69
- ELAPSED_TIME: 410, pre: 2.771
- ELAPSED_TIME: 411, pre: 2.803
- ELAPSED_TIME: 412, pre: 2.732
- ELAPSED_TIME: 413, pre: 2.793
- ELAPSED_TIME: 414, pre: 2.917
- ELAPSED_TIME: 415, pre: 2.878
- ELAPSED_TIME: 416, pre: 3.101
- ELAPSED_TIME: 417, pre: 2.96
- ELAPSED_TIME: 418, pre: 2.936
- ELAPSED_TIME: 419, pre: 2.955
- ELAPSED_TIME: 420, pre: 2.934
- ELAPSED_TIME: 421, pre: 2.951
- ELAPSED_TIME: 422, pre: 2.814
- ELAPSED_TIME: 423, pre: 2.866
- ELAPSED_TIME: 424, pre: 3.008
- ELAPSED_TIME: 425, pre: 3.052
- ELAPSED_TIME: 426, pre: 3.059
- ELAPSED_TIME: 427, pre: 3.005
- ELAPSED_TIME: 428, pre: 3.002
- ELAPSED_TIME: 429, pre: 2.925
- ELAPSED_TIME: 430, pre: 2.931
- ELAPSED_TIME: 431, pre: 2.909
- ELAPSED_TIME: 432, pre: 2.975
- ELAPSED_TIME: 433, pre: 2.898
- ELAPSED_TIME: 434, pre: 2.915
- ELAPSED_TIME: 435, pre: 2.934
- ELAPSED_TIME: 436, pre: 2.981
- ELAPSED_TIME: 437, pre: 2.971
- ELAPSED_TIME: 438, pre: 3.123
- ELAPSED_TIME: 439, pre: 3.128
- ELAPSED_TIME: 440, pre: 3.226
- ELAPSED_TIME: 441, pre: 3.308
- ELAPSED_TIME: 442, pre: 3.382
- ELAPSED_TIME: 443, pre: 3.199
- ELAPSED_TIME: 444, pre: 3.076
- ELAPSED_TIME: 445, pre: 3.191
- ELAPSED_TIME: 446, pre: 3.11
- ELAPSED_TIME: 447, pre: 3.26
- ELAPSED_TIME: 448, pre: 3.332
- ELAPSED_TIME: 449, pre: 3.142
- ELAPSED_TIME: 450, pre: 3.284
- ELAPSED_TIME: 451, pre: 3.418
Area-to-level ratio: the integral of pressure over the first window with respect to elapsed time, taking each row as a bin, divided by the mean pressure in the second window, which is 5.8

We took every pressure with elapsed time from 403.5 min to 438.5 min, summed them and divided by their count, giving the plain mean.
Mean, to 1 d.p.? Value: 2.9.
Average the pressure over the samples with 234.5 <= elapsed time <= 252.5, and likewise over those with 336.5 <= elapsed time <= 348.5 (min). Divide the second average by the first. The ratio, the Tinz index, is 1.36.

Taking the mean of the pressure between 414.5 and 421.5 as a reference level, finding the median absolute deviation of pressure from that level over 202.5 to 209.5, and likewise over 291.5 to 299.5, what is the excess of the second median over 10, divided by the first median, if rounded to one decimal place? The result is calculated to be -12.4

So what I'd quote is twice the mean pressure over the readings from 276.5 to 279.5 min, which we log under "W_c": 4.2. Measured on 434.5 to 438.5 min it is 6.0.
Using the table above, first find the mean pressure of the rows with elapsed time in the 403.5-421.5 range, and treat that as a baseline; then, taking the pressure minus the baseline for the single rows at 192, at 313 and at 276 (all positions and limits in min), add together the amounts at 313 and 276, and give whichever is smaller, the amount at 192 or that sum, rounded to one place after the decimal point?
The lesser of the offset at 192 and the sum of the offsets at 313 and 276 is -1.6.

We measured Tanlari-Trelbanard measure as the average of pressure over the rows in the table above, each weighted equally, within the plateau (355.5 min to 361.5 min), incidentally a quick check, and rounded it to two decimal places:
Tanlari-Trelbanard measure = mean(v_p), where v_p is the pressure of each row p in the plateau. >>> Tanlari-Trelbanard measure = 2.37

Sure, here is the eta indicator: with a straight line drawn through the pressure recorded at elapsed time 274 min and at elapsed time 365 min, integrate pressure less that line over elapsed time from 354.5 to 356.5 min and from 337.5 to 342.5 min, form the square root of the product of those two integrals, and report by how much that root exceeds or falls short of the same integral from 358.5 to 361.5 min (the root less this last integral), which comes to -0.1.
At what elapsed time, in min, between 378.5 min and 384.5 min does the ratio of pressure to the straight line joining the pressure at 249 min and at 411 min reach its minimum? 379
